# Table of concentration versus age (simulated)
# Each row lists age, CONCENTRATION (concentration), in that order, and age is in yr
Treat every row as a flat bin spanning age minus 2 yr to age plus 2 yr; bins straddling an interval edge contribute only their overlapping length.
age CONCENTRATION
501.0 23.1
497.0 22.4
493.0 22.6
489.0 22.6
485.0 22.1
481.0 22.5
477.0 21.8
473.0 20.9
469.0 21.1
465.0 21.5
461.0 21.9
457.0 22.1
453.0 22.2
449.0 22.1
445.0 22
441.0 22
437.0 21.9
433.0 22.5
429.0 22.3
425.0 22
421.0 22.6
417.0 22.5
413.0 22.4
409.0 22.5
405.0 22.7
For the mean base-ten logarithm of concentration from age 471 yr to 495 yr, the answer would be 1.34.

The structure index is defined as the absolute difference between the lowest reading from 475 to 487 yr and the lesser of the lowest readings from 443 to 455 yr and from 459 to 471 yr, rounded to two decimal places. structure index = 0.70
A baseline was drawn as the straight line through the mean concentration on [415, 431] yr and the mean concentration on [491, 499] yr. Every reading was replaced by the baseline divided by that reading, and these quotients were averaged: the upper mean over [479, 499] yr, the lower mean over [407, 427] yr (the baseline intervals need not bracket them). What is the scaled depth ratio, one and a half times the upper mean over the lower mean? 1.51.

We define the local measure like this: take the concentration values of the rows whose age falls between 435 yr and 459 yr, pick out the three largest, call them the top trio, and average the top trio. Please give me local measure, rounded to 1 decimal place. 22.1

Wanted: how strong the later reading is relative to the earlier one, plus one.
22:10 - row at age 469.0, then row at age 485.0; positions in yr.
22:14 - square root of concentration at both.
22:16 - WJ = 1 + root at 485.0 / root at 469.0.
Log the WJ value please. 2.02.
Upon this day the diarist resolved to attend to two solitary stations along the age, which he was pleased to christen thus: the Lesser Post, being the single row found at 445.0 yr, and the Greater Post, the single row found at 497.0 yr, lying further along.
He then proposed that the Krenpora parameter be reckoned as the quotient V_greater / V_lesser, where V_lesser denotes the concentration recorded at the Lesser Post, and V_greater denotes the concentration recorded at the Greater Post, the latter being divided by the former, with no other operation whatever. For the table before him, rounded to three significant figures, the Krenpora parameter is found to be 1.02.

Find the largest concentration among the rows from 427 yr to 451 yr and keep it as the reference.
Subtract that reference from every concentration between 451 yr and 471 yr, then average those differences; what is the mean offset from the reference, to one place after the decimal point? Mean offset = -0.7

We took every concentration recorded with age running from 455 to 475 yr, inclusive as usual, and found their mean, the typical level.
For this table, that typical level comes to 21.50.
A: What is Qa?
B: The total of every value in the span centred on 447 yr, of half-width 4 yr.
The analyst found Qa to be 44.1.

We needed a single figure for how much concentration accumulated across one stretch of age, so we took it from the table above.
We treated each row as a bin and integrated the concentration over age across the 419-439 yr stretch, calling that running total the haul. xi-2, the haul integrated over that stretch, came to 445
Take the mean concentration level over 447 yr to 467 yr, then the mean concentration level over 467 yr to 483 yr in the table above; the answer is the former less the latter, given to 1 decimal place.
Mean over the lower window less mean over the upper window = 0.4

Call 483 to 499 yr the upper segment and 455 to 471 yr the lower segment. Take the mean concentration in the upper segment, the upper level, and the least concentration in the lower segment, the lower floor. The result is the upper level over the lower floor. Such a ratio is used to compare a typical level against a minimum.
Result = 1.06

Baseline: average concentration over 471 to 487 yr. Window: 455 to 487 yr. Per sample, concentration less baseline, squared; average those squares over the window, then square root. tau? 0.51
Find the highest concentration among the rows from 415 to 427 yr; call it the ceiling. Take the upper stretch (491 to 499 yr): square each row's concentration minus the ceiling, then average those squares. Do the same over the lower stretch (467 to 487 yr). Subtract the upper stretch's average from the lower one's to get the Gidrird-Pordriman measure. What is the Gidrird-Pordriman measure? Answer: 1.2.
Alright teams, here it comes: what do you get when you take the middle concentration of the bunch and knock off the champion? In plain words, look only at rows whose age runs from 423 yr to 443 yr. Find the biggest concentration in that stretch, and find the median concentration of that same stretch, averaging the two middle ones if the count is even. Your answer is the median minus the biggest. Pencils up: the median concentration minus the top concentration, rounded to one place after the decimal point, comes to -0.5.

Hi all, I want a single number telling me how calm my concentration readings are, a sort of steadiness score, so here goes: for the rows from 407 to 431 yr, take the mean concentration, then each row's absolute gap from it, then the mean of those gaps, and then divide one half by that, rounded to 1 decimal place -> 3.2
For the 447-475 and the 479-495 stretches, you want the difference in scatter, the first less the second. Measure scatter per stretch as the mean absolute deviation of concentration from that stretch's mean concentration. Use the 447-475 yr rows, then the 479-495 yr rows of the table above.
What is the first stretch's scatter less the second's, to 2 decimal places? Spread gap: 0.27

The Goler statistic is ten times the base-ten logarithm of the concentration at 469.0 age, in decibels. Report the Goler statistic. 13.2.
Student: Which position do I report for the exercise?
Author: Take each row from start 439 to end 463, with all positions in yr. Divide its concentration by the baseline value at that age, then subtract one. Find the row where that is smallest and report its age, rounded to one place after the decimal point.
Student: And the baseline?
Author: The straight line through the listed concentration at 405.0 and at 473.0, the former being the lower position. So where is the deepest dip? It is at 441.0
